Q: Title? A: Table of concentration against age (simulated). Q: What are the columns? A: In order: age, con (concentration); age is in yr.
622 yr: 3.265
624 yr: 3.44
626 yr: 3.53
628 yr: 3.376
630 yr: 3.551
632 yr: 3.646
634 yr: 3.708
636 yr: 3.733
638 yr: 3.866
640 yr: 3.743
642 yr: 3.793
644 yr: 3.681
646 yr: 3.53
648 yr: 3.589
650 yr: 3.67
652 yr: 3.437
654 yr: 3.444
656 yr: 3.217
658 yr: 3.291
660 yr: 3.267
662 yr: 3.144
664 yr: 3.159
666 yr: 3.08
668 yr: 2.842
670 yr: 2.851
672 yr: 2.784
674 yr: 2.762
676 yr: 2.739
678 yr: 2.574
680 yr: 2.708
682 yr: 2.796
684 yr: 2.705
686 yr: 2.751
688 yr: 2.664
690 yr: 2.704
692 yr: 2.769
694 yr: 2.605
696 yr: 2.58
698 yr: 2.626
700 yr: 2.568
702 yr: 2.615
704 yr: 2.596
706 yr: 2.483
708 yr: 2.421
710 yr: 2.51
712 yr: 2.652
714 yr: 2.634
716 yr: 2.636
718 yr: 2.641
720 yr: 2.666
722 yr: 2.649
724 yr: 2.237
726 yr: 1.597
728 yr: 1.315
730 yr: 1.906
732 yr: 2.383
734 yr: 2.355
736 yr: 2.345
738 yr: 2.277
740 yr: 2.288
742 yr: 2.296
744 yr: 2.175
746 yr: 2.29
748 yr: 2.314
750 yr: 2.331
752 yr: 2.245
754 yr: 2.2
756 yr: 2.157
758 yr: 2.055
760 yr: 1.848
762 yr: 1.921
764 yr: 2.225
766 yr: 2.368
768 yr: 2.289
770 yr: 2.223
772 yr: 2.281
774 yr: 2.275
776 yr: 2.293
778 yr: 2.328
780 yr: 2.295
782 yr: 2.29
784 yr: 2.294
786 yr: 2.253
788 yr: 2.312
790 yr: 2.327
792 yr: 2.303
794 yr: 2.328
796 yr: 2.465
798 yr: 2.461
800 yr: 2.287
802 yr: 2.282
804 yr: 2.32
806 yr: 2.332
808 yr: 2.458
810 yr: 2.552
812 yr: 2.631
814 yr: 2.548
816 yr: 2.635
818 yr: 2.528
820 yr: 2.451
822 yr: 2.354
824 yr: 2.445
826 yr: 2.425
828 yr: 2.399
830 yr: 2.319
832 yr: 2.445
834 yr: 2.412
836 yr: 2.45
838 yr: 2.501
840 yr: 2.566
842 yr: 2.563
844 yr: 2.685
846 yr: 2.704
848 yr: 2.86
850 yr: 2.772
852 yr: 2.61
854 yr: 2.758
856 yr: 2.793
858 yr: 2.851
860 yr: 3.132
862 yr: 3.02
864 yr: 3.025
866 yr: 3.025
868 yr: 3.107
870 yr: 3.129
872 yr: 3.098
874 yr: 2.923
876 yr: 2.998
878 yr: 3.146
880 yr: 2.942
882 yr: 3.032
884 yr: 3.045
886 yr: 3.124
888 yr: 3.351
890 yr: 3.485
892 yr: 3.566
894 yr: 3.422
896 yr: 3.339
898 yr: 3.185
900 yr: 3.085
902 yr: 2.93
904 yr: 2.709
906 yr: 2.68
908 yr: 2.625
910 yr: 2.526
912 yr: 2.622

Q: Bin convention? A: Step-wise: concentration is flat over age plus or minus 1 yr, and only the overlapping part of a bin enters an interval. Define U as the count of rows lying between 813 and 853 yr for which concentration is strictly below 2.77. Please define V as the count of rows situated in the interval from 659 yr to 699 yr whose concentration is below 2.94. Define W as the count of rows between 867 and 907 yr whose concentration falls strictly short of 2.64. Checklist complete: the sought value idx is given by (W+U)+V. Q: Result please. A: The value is 34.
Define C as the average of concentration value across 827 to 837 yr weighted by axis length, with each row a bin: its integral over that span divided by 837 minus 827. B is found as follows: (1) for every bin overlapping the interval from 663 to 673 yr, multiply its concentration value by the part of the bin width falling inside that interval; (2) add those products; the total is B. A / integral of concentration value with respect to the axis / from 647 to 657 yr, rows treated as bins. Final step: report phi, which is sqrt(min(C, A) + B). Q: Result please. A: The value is 5.6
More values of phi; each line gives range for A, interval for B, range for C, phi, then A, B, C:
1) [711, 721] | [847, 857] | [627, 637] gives 5.6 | 26.5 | 27.6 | 3.6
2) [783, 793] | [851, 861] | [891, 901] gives 5.6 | 23.0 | 28.3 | 3.3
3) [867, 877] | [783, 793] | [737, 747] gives 5.0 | 30.5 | 23.0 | 2.3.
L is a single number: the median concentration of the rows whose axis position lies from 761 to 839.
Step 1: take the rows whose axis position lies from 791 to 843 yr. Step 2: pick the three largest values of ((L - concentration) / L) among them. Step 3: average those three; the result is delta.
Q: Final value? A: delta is 0.02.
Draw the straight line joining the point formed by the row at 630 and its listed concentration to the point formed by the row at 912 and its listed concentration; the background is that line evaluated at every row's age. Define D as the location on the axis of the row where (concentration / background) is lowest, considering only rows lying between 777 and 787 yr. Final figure 786 yr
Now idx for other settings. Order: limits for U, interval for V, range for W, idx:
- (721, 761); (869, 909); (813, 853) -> 41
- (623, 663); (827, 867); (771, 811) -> 36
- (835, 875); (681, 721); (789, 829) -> 48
